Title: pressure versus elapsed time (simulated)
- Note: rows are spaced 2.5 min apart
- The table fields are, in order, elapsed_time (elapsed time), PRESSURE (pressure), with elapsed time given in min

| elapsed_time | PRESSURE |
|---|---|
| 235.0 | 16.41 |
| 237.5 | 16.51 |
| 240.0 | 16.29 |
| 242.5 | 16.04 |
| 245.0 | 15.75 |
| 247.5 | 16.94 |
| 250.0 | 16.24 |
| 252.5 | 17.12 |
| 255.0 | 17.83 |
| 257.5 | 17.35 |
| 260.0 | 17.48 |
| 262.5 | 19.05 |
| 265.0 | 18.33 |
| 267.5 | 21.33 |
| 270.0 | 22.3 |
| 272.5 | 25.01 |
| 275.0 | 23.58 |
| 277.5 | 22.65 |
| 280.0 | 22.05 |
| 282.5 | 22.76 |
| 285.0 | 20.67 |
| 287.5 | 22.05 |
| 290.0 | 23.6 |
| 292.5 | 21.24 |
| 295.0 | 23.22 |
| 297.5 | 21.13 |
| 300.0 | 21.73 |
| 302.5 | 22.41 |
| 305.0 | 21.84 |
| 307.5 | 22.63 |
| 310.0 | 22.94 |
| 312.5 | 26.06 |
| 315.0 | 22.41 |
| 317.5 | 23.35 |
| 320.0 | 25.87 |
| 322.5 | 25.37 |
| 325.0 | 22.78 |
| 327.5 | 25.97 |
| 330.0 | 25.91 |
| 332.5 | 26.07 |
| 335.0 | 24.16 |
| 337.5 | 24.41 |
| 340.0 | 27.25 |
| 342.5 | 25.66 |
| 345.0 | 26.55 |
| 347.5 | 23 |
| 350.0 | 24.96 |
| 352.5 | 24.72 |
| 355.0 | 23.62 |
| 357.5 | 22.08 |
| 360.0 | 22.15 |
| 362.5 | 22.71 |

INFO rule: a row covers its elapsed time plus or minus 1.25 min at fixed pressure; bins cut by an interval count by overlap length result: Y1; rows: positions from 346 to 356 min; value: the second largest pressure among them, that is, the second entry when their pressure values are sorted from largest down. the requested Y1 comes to 24.72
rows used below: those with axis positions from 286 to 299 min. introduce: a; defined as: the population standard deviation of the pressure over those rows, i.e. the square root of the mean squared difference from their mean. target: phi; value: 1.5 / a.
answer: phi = 1.5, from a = 1.01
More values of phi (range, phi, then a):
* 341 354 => 1.3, 1.18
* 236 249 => 3.7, 0.41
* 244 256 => 2.1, 0.72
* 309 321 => 1.0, 1.53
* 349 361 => 1.2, 1.22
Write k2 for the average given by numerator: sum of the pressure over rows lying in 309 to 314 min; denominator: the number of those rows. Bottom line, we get 24.5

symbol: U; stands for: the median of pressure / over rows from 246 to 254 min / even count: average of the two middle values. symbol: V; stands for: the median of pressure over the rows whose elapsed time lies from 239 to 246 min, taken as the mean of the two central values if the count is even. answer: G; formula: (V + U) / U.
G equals 1.95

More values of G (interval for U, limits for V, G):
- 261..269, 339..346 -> 2.39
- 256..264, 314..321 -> 2.34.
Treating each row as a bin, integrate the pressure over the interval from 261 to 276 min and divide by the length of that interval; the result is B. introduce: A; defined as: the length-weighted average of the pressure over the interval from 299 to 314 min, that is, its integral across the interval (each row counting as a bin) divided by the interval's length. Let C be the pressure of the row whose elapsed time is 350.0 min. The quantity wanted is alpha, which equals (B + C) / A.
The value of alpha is 2.02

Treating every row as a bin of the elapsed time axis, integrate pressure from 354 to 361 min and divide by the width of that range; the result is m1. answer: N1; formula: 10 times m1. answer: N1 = 226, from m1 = 22.6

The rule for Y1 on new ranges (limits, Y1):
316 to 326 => 25.37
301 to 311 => 22.63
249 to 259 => 17.35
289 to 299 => 23.22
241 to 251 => 16.24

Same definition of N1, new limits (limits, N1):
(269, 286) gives 228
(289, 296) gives 226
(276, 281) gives 224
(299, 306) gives 220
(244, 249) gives 164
